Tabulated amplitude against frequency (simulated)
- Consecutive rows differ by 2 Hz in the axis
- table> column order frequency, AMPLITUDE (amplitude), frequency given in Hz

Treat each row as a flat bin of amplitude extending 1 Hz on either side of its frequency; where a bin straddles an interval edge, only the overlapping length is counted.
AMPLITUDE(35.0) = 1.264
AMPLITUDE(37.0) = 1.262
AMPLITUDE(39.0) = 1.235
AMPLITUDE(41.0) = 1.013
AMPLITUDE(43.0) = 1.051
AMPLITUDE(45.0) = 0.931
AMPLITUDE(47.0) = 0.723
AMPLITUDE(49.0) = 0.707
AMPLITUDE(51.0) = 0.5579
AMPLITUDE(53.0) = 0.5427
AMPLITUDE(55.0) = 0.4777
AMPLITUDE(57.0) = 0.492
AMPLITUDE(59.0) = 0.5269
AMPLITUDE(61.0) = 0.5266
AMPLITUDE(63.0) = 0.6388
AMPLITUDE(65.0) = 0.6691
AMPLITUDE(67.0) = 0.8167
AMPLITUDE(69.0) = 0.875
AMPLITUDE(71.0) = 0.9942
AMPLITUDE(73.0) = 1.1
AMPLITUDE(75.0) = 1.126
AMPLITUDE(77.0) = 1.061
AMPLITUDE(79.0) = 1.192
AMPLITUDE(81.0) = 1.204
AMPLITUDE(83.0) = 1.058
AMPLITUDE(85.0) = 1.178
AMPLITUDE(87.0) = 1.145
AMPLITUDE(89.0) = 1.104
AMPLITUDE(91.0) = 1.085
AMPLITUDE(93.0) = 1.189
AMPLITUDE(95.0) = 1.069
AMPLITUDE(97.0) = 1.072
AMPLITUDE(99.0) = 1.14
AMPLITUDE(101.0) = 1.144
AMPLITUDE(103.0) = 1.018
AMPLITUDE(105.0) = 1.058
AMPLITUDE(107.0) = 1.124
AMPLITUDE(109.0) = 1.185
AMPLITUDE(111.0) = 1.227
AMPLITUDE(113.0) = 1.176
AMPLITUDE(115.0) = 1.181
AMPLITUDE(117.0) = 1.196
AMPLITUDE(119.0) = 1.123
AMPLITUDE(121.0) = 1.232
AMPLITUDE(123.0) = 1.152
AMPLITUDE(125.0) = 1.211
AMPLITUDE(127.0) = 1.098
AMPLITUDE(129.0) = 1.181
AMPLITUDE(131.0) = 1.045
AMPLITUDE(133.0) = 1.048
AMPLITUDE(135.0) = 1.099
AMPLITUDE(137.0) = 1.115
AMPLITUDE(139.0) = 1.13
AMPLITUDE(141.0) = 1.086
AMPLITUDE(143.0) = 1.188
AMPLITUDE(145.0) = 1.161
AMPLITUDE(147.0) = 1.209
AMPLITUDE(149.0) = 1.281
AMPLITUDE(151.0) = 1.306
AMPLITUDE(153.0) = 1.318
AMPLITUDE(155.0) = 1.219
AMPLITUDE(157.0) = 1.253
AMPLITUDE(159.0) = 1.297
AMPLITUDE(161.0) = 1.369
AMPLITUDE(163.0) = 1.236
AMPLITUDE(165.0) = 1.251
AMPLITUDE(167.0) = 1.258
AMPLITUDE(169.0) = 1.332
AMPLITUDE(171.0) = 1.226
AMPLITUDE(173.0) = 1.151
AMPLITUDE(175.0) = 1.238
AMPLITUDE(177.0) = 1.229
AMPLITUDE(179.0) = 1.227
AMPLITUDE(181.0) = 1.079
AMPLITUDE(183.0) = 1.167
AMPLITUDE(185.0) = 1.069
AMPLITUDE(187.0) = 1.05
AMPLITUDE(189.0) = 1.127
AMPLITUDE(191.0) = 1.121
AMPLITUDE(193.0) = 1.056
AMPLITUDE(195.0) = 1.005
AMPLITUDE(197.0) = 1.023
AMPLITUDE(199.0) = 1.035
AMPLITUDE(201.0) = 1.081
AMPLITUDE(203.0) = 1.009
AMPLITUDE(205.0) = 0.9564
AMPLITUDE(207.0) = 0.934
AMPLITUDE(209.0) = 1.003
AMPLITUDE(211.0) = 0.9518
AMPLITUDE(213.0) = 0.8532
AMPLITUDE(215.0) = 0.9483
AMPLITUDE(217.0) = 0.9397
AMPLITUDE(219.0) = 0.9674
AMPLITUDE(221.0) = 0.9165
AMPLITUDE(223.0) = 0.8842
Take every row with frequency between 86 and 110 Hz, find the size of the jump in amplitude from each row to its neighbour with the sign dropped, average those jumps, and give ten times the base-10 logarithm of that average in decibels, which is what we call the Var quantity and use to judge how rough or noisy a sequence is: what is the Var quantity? -12.3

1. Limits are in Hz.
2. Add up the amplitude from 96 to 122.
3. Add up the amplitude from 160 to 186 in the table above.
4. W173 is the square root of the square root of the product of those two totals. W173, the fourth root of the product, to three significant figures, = 3.92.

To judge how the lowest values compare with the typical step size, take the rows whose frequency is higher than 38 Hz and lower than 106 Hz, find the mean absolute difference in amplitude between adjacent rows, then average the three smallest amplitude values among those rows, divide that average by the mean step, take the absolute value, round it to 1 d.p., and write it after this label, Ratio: 6.5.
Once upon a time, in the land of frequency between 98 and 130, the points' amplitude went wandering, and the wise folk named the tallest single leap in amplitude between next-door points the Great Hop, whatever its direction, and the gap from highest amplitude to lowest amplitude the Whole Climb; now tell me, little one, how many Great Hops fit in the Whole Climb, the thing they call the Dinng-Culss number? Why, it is 1.7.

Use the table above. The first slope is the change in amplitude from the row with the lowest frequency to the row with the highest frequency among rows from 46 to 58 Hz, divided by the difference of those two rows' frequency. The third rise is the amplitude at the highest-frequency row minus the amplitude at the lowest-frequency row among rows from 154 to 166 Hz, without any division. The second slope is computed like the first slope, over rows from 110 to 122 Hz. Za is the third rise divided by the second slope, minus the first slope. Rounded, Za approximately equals 64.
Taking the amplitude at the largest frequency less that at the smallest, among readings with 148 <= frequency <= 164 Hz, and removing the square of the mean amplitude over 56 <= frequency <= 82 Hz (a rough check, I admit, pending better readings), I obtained -0.79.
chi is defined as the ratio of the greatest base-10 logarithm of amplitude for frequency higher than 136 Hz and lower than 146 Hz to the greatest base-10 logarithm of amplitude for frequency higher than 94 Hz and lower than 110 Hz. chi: 1.0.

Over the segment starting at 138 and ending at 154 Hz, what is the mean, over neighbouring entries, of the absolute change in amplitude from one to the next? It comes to 0.047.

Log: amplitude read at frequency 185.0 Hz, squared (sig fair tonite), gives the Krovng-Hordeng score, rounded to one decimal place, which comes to 1.1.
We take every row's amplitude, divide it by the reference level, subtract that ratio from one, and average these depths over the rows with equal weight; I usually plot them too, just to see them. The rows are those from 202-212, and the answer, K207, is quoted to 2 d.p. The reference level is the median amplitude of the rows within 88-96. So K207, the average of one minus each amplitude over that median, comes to 0.11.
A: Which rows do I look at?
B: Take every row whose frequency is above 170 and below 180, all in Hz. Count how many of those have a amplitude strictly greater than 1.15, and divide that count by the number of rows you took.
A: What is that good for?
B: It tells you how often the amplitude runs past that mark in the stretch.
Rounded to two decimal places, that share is 1.00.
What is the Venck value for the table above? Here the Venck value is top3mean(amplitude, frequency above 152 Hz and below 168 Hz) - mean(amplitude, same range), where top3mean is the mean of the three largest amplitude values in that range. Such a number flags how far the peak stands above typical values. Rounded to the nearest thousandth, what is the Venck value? 0.053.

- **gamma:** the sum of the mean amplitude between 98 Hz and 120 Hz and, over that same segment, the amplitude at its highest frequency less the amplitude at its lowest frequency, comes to 1.1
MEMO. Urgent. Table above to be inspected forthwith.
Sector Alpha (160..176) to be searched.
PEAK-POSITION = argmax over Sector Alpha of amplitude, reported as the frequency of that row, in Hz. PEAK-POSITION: 161.0 Hz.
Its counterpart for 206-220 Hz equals 209.0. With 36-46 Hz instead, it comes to 37.0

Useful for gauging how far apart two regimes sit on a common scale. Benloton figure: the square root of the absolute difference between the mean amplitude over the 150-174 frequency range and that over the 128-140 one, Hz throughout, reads 0.41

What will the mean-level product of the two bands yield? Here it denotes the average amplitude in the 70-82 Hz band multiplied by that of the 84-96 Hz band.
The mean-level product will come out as 1.26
